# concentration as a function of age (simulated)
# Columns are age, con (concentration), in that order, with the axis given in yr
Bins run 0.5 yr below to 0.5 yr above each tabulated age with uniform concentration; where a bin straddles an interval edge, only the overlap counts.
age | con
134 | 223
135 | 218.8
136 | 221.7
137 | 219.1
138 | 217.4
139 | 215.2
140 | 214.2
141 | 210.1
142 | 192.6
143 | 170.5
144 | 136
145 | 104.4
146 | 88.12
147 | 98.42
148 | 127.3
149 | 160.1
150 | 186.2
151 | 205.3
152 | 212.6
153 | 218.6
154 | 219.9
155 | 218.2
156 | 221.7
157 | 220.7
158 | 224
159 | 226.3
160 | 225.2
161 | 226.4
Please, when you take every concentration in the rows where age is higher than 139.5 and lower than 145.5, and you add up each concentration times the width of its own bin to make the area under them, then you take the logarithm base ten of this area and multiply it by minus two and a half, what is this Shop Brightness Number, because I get -7.53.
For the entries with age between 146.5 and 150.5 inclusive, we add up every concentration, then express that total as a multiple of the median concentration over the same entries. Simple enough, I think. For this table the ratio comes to 3.98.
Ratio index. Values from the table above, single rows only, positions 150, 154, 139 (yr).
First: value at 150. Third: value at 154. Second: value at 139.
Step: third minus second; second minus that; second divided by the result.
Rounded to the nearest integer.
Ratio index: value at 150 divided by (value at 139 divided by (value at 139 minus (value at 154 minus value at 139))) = 182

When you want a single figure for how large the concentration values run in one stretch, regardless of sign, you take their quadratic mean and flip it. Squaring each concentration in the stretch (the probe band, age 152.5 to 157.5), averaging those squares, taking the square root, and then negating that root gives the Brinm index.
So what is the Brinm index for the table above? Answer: -220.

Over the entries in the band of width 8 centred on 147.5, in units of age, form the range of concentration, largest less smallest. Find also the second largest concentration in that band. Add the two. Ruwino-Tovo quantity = 303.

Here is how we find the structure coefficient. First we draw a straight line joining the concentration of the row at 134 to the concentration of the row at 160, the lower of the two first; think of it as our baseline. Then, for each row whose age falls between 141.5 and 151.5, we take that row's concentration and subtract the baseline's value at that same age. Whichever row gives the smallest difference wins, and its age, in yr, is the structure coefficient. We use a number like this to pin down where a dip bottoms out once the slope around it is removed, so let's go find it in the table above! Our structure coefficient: 146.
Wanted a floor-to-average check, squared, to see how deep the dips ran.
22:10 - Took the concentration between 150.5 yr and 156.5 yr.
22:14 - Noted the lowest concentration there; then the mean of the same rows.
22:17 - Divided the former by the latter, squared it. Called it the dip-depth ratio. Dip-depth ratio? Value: 0.9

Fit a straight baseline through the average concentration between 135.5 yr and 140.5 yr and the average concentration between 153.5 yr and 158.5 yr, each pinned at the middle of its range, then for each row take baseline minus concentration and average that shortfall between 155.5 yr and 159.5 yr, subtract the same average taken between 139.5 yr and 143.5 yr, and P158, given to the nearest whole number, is -23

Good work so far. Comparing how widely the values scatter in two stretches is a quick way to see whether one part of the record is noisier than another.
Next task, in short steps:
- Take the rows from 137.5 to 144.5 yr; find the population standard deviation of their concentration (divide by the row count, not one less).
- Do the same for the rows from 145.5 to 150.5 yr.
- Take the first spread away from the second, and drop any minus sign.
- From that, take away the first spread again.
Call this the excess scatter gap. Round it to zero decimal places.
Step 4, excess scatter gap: -20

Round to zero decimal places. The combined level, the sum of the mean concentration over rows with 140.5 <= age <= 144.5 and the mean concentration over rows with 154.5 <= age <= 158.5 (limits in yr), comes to 398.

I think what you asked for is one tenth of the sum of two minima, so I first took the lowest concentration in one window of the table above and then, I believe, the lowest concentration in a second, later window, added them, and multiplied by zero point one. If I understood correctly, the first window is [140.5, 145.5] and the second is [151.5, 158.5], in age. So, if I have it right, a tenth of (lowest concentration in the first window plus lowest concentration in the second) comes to 32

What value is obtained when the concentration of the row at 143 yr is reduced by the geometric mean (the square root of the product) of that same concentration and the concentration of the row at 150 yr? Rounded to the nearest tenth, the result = -7.7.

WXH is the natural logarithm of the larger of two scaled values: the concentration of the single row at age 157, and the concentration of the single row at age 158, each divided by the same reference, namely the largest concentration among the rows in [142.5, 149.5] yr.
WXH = 0.27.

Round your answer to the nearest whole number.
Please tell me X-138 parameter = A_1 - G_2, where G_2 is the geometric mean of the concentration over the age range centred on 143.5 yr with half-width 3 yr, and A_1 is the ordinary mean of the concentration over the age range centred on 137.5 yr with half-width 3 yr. 75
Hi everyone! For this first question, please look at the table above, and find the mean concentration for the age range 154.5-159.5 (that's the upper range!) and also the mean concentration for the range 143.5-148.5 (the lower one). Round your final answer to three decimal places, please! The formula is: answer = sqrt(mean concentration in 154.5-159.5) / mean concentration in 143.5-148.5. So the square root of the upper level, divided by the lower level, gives 0.134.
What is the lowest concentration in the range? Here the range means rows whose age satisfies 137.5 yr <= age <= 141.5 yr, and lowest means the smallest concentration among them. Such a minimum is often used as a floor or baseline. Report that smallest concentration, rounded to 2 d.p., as 210.10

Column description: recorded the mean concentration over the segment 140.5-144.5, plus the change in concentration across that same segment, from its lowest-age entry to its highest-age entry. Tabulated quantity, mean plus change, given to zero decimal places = 103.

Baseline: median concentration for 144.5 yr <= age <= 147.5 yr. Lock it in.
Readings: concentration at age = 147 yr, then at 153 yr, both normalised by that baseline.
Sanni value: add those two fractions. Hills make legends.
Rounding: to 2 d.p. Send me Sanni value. 3.22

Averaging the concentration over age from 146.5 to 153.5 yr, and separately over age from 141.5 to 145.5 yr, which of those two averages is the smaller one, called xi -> 151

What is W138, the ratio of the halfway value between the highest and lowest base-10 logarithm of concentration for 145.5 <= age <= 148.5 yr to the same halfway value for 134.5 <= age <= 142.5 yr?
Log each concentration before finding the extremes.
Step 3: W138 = 0.87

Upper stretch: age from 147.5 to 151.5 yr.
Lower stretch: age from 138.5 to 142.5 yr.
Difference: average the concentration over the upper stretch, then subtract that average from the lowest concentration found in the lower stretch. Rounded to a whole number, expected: 23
